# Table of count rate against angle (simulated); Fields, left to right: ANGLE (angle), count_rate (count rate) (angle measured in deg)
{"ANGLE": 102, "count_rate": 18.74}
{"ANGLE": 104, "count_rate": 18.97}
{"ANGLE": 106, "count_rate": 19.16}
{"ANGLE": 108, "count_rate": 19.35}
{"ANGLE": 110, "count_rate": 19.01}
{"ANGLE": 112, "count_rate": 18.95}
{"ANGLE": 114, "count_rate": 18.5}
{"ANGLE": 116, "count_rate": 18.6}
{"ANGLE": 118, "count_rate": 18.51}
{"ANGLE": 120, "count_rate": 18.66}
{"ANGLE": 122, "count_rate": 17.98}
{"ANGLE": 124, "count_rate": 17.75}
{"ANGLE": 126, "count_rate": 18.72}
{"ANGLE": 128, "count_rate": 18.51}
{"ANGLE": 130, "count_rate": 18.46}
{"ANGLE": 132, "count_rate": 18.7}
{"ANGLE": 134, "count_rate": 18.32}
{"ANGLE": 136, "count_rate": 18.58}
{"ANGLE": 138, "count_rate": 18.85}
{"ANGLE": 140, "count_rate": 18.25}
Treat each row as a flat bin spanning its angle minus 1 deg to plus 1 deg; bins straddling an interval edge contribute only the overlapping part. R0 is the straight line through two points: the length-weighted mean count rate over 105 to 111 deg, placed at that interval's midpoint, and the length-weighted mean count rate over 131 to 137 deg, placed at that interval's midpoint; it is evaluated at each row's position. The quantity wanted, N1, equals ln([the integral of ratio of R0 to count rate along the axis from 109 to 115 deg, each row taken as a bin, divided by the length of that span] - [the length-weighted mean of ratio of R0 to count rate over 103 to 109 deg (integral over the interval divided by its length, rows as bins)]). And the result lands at -4.57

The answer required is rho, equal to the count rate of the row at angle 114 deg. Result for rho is 18.5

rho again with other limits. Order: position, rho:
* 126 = 18.72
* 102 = 18.74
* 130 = 18.46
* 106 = 19.16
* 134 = 18.32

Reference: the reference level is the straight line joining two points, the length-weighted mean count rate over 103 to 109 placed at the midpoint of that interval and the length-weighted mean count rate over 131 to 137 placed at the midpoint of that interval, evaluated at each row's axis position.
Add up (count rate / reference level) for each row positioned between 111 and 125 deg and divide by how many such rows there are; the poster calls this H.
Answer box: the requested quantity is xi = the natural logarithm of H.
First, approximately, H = 0.98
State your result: -0.025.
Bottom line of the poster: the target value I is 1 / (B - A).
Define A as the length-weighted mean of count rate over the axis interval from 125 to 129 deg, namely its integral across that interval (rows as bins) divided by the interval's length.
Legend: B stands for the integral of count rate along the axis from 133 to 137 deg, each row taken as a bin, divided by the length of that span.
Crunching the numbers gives -6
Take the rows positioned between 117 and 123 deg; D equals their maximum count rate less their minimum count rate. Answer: 0.68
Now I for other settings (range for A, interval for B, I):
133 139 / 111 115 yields 7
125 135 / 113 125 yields -5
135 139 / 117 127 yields -3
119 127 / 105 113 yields 1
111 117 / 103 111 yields 2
